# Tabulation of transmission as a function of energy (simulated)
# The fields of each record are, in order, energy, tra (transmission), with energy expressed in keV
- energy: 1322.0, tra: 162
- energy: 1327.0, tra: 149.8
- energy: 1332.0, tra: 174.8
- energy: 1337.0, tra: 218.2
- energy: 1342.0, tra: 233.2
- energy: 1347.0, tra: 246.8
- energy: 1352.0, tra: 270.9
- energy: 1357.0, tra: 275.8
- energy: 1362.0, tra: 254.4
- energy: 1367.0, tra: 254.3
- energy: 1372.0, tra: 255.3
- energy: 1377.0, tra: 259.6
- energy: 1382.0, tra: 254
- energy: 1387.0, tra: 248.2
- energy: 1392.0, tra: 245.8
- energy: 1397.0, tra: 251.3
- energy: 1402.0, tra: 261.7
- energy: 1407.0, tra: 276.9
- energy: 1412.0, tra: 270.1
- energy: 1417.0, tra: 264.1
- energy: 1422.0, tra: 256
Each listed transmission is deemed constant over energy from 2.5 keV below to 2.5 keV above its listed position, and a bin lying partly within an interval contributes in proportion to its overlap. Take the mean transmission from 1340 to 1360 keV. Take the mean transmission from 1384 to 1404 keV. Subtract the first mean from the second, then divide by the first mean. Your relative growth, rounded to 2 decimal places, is -0.02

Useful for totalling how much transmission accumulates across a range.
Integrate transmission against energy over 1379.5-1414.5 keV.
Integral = 9040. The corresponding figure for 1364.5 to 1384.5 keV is 5116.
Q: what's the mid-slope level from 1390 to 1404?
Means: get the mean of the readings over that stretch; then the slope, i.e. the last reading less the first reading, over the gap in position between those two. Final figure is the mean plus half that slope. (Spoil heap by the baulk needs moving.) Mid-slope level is 254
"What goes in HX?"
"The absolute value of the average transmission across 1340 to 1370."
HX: 256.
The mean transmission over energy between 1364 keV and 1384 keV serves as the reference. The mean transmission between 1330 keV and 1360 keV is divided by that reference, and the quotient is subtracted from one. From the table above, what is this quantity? 0.07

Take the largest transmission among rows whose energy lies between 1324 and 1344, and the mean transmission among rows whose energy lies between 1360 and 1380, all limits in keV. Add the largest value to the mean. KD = 489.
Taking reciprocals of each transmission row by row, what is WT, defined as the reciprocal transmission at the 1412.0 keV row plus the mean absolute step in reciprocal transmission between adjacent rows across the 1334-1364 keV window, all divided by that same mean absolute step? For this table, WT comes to 16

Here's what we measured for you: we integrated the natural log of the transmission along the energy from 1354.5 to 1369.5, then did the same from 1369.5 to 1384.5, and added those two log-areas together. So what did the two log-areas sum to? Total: 167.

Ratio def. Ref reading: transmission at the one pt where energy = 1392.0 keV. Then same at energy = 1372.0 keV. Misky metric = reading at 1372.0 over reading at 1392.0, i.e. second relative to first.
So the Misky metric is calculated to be 1.04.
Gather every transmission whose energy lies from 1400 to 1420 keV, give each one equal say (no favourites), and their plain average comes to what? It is 268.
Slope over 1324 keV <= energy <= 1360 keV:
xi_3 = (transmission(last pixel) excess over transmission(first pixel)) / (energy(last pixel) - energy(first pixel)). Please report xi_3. 4.2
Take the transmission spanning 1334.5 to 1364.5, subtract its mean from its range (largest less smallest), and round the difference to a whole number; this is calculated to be -192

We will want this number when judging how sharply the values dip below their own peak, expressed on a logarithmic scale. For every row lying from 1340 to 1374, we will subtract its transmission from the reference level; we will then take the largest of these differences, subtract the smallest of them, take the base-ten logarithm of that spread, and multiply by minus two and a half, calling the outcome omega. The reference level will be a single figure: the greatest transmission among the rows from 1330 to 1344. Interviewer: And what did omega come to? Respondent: -4.07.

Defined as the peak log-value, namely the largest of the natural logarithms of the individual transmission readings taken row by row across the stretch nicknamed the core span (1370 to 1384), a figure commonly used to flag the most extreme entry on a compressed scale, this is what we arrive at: 5.56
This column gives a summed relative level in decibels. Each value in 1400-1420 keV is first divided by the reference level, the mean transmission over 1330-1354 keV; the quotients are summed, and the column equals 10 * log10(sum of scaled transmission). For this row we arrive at 6.71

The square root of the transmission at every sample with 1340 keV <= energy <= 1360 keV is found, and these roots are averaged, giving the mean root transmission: 16.0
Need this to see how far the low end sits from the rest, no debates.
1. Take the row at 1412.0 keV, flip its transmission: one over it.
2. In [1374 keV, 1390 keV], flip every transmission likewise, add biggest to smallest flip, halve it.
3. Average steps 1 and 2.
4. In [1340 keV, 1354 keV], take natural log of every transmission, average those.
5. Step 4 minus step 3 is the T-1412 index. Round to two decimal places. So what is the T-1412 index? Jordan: 5.52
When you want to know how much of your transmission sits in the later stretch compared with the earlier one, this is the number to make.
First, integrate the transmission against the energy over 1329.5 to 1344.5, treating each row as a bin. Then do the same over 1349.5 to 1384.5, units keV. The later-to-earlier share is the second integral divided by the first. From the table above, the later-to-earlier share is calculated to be 2.9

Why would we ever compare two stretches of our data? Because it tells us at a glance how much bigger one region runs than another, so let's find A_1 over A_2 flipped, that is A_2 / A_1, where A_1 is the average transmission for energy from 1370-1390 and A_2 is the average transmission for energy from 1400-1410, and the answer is 1.06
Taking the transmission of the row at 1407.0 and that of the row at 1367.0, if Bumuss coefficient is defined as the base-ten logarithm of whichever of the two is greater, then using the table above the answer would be 2.44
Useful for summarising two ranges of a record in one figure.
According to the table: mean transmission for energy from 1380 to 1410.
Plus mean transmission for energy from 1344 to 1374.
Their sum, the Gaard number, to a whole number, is 516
